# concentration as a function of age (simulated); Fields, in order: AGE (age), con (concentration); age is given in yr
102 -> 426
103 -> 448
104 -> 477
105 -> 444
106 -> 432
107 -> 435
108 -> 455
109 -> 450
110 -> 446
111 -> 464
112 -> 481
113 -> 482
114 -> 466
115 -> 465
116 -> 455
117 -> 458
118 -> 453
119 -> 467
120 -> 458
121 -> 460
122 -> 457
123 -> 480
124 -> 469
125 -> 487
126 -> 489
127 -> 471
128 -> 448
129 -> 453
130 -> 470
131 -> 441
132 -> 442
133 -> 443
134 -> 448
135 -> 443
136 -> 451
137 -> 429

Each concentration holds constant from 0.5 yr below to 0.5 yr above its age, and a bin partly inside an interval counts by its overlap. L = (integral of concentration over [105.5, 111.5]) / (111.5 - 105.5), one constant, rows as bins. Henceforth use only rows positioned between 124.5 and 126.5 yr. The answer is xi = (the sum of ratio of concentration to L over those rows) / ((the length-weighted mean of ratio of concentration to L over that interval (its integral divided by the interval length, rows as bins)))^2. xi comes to 1.83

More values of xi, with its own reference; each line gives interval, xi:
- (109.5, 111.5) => 1.96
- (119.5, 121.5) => 1.95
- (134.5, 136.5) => 2.00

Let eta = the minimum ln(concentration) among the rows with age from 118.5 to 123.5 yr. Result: 6.12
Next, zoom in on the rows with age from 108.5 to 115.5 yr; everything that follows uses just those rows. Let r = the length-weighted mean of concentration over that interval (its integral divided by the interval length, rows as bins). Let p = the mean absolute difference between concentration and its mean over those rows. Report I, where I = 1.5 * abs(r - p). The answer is 682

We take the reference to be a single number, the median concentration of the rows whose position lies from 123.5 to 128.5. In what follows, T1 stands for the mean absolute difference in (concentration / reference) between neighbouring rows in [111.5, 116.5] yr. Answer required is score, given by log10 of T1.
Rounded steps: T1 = 0.015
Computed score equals -1.83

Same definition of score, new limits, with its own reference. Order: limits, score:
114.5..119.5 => -1.77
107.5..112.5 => -1.63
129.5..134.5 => -1.72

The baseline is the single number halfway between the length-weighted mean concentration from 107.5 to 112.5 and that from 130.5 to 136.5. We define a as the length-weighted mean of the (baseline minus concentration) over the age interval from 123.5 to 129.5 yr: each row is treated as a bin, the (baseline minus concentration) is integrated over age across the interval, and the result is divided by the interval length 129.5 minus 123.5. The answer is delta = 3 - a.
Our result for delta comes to 21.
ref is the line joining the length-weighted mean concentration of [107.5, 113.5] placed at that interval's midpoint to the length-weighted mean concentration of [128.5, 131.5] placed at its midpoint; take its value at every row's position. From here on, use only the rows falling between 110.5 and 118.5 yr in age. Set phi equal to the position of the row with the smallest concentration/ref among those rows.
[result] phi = 118 yr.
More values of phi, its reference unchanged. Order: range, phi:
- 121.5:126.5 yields 122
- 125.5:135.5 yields 131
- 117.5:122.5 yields 118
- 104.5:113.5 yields 106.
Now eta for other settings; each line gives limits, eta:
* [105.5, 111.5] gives 6.07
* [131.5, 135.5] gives 6.09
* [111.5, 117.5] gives 6.12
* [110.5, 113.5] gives 6.14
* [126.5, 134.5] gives 6.09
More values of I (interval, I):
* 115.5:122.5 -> 683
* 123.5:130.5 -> 688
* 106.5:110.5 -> 661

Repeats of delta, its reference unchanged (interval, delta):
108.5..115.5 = 16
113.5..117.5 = 12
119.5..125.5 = 20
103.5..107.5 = -2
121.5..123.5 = 20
